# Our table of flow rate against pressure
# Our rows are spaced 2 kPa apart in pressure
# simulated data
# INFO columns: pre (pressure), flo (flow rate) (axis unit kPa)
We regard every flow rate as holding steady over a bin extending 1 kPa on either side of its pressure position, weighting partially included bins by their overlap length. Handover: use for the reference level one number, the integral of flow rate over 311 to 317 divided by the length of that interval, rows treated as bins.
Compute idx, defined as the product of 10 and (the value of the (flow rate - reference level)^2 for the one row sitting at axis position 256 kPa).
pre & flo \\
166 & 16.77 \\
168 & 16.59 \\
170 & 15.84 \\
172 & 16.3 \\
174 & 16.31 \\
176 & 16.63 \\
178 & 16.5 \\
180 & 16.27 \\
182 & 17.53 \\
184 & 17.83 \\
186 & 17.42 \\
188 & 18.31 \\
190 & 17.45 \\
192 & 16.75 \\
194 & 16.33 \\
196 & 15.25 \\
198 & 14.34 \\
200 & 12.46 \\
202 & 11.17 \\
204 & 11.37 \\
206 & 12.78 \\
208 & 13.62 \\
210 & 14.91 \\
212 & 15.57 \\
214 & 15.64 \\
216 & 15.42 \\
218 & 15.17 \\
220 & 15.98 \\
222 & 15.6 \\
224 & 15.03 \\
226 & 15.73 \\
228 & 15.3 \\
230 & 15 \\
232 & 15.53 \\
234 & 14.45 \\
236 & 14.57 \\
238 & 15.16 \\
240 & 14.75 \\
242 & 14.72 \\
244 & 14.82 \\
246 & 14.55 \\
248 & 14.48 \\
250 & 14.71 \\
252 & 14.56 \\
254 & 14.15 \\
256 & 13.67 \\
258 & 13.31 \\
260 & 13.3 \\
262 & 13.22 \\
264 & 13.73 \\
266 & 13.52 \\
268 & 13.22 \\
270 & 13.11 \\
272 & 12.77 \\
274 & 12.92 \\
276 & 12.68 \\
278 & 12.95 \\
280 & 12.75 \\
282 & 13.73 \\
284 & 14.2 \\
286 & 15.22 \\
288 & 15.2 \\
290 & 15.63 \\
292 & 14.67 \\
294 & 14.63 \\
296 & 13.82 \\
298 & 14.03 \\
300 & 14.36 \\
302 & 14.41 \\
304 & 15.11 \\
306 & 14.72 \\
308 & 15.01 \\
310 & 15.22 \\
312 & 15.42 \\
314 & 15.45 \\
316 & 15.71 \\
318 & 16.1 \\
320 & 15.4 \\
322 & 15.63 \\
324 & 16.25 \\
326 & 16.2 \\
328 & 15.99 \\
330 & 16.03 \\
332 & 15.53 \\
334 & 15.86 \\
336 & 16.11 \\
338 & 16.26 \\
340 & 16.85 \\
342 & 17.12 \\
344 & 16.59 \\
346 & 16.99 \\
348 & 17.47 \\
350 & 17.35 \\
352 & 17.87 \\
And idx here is 34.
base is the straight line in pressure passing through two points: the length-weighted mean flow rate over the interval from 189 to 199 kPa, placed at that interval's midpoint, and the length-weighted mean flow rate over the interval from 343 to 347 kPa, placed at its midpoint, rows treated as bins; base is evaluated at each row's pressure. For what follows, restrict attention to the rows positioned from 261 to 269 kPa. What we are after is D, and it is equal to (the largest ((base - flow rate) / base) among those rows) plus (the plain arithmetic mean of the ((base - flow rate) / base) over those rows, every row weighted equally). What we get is 0.37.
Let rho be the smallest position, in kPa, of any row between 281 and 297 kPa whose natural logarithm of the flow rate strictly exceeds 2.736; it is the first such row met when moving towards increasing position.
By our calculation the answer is 290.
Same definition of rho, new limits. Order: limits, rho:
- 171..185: 172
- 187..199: 188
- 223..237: 226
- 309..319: 314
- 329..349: 330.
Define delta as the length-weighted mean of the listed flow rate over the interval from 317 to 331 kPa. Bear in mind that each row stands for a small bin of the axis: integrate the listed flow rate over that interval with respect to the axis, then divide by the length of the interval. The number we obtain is 15.9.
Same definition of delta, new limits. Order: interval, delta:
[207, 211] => 14.3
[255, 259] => 13.5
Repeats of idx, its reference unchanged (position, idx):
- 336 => 3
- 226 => 0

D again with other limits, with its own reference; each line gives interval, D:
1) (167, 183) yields -0.03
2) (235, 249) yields 0.21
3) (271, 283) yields 0.44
